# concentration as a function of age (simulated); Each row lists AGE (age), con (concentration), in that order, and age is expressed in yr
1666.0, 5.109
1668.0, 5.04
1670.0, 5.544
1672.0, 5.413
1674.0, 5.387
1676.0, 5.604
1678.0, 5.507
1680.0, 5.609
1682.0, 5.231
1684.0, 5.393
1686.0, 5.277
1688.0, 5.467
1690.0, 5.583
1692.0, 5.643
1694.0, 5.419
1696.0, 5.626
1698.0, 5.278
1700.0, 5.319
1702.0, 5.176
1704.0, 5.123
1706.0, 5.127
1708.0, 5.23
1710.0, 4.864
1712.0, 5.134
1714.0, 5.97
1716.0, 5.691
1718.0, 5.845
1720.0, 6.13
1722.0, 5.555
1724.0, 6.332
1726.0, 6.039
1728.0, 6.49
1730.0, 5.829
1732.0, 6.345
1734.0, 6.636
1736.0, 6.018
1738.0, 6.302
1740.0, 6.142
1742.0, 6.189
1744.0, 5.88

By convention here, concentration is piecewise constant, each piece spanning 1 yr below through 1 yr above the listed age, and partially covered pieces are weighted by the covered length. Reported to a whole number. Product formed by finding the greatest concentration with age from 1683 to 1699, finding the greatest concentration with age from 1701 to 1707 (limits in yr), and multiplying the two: 29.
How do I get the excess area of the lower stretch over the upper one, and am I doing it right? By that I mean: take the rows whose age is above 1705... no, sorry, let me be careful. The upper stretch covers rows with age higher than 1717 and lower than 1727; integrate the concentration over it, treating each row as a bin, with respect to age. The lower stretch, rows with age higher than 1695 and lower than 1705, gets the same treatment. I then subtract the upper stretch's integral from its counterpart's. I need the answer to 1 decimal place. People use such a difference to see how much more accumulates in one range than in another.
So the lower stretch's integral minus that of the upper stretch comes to -6.8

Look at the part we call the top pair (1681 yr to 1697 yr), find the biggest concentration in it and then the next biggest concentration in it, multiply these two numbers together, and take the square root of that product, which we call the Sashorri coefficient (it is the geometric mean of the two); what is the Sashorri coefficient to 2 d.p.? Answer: 5.63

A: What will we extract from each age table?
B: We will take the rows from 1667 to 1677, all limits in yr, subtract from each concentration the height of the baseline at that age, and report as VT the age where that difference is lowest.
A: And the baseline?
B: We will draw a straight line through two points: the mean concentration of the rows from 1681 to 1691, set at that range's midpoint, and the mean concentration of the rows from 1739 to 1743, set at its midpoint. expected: 1668.0 yr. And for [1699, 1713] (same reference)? 1710.0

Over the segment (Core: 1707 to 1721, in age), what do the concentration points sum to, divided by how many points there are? 5.55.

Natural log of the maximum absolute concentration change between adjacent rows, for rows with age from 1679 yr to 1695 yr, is -0.97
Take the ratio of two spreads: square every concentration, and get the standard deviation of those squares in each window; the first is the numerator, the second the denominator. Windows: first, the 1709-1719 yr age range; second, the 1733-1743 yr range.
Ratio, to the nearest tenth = 1.7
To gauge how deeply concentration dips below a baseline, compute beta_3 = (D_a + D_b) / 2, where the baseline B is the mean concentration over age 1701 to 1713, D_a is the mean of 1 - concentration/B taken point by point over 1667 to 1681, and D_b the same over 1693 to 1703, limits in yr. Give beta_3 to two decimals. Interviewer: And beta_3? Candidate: -0.06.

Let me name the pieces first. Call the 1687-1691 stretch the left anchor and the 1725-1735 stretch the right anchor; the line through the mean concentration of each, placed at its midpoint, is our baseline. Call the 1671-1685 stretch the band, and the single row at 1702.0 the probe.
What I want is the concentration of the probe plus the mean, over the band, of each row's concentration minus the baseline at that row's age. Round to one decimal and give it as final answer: 5.3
